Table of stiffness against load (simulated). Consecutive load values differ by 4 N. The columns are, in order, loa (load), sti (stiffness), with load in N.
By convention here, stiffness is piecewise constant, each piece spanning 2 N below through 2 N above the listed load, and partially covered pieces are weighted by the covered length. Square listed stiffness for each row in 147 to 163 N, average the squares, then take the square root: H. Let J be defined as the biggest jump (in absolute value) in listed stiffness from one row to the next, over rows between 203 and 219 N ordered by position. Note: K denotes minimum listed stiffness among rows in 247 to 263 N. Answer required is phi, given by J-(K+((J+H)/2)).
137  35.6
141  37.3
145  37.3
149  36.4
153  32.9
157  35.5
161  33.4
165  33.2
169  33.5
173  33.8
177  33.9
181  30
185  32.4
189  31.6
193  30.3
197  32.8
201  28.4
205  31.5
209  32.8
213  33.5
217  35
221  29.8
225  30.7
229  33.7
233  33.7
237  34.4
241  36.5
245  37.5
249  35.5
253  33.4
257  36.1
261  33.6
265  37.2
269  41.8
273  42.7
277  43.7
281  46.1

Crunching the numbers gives -49.9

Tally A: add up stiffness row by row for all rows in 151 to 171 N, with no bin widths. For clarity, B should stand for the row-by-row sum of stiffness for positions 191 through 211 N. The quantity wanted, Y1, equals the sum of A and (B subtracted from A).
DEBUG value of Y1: 181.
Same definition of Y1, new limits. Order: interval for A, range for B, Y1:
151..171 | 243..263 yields 161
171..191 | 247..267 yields 148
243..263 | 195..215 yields 193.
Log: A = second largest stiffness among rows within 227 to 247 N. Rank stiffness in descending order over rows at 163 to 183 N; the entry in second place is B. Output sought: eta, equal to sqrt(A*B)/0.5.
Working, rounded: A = 36.5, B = 33.8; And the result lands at 70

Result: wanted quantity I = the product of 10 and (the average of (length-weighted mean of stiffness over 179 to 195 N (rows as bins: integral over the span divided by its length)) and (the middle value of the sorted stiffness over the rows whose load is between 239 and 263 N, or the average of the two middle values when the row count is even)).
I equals 334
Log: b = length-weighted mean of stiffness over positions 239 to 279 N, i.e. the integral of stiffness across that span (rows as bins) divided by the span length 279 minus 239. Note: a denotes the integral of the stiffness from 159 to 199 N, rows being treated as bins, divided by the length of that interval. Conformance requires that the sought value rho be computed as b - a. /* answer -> 5.3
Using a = 32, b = 37.8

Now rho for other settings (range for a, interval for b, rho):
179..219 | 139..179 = 2.9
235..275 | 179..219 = -5.0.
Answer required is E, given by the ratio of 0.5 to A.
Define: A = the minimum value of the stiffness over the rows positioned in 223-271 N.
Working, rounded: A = 30.7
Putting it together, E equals 0.0163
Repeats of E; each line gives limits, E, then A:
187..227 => 0.0176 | 28.4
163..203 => 0.0176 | 28.4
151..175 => 0.0152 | 32.9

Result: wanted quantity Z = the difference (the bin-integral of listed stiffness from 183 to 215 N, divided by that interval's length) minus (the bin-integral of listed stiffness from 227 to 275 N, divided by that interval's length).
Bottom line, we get -5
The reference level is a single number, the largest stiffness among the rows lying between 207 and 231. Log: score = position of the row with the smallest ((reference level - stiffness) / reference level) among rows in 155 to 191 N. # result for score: 157 N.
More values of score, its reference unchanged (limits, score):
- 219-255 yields 245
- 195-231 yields 217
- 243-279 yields 277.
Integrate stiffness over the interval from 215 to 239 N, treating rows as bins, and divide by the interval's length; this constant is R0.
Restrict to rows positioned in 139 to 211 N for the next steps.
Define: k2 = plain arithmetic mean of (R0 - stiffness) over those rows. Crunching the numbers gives -0.3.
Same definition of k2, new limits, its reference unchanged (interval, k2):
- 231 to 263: -2.2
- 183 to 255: -0.1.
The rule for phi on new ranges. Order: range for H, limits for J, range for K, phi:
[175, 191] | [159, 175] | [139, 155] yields -48.8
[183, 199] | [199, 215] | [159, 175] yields -47.5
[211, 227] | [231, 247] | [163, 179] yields -48.3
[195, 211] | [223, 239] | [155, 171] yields -47.4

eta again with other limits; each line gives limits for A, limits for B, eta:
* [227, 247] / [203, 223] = 70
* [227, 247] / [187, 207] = 68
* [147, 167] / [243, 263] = 72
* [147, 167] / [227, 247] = 72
